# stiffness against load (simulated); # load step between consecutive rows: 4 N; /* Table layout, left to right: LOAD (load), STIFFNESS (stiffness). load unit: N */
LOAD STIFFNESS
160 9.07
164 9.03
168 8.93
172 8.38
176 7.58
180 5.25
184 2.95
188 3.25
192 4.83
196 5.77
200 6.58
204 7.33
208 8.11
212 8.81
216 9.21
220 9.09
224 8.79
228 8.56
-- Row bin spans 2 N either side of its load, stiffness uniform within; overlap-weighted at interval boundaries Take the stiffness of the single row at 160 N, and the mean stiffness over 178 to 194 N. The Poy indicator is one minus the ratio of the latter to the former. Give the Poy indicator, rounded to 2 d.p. 0.55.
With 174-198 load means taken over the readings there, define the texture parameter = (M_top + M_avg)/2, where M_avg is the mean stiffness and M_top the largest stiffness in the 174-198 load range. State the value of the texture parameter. 6.3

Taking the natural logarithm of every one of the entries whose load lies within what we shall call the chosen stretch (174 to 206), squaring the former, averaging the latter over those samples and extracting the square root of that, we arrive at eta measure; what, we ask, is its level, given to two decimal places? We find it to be 1.68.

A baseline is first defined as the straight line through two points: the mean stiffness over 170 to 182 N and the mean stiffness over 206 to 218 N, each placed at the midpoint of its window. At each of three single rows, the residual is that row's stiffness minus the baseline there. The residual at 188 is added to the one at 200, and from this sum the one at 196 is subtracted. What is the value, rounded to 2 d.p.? -3.74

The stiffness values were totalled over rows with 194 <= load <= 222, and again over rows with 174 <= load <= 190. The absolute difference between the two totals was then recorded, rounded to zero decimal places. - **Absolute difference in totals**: 36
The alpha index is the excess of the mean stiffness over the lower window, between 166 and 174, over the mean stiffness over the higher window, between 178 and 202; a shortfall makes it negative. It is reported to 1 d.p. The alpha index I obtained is 3.9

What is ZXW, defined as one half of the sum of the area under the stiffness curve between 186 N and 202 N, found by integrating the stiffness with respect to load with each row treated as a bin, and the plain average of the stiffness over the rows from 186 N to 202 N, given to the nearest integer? 43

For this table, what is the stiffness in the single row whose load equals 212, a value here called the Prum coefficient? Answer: 8.81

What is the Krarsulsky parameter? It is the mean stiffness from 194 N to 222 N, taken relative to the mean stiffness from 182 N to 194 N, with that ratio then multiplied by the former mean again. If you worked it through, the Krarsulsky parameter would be 17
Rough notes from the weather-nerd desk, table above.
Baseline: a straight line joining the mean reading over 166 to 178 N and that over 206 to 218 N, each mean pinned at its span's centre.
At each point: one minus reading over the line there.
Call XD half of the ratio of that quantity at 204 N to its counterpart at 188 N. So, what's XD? 0.122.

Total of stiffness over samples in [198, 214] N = 31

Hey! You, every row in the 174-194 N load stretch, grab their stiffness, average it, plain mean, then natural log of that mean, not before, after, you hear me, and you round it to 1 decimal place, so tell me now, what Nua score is 1.6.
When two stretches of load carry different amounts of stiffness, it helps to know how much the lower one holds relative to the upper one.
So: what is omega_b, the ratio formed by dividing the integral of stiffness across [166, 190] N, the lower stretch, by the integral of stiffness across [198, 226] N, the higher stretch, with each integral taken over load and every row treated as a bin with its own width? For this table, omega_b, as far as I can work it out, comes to 0.63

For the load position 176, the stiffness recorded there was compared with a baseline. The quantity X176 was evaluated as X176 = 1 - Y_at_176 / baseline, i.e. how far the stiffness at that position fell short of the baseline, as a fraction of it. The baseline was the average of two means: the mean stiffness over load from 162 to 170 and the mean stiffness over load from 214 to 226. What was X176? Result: 0.16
